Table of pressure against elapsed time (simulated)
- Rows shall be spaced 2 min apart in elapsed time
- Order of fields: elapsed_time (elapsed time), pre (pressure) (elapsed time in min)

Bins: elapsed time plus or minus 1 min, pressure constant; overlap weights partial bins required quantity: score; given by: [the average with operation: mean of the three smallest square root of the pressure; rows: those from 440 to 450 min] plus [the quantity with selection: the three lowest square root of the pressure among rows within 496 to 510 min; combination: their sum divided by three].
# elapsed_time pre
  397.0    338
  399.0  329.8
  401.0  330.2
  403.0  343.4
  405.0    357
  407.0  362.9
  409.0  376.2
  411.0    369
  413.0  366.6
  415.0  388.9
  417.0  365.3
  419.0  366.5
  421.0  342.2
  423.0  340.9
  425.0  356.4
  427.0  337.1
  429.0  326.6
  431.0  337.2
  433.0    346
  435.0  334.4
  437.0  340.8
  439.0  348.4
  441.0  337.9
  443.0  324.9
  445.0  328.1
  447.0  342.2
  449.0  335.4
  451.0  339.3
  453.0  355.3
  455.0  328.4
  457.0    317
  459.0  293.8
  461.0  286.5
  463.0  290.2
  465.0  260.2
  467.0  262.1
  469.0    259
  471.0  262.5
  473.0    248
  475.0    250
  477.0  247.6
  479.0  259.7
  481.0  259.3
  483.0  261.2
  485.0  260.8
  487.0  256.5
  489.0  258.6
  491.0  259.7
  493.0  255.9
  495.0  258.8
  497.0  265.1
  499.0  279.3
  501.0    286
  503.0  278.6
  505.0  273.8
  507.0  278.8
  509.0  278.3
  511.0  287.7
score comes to 34.7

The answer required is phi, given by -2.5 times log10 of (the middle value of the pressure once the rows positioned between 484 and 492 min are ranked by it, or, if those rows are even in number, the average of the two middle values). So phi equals -6.03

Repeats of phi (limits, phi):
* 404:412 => -6.41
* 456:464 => -6.16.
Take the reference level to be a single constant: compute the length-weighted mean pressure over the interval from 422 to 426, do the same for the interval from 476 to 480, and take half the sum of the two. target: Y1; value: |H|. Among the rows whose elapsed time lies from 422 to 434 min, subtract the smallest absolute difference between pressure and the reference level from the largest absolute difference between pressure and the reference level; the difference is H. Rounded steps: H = 30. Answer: 30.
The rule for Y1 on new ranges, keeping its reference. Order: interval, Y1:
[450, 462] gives 47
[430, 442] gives 14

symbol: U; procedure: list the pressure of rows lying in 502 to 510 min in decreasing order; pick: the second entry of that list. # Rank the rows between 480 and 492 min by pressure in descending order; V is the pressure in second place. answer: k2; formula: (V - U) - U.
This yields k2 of -296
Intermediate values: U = 278.6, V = 260.8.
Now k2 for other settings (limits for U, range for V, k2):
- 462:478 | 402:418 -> -149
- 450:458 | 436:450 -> -336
